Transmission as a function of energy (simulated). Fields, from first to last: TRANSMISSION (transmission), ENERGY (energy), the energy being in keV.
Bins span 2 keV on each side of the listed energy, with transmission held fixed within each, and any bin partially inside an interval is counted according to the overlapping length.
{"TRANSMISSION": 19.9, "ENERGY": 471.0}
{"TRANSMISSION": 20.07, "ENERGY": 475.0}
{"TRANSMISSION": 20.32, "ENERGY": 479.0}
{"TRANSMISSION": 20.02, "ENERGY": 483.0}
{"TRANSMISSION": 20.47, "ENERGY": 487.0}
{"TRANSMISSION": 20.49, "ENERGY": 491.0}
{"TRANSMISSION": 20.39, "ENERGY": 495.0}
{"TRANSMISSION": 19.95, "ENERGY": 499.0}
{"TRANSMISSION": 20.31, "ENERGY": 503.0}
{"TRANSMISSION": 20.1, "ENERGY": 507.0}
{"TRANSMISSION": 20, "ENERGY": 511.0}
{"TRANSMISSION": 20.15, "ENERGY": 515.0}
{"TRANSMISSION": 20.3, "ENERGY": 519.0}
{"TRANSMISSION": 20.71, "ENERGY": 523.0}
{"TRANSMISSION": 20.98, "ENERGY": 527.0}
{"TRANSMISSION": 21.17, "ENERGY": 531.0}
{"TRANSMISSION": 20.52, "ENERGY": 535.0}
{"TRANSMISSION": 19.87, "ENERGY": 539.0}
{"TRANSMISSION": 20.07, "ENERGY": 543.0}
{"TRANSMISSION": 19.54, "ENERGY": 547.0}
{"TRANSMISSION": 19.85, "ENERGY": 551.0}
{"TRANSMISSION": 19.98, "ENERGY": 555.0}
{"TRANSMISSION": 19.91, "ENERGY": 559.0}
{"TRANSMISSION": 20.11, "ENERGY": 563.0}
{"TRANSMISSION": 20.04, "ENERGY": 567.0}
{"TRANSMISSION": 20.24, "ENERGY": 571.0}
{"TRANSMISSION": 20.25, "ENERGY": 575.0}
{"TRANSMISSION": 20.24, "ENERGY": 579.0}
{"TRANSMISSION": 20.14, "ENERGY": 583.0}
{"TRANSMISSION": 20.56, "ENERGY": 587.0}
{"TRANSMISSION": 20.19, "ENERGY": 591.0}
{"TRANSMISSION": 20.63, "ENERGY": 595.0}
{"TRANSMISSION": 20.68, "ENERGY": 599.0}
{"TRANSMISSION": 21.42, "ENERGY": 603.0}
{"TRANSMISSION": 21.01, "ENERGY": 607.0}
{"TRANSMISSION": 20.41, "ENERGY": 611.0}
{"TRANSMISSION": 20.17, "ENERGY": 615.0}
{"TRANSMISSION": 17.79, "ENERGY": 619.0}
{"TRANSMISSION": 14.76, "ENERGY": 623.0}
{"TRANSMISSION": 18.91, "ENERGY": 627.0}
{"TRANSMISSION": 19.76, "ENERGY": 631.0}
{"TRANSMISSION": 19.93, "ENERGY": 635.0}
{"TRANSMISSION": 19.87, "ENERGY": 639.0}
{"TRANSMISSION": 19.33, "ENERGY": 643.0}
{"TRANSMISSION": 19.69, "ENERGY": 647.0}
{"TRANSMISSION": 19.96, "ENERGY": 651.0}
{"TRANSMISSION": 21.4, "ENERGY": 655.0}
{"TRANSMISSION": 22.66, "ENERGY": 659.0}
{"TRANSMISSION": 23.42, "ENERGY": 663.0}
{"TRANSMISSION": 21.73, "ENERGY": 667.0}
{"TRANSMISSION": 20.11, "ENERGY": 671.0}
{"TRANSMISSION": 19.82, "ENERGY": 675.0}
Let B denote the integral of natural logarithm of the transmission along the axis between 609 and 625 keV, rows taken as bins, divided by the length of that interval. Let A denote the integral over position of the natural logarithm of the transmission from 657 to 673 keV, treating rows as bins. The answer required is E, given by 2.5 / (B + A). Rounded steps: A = 49.4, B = 2.90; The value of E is 0.0478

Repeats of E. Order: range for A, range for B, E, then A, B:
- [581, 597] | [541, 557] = 0.0488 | 48.2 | 2.99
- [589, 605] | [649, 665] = 0.0485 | 48.5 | 3.08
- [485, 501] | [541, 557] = 0.0488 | 48.2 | 2.99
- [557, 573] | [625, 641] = 0.0491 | 48.0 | 2.98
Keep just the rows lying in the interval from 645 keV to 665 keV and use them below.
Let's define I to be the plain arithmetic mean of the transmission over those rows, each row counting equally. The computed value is 21.43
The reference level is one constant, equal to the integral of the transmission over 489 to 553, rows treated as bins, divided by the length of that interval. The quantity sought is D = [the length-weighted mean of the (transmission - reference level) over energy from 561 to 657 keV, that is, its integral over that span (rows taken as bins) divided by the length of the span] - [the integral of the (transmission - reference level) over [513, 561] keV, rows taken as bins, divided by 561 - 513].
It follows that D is -0.4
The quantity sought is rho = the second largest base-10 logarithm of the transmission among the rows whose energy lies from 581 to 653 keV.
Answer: 1.32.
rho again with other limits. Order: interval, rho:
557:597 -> 1.31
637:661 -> 1.33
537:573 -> 1.30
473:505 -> 1.31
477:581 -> 1.32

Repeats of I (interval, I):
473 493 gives 20.27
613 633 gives 18.28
